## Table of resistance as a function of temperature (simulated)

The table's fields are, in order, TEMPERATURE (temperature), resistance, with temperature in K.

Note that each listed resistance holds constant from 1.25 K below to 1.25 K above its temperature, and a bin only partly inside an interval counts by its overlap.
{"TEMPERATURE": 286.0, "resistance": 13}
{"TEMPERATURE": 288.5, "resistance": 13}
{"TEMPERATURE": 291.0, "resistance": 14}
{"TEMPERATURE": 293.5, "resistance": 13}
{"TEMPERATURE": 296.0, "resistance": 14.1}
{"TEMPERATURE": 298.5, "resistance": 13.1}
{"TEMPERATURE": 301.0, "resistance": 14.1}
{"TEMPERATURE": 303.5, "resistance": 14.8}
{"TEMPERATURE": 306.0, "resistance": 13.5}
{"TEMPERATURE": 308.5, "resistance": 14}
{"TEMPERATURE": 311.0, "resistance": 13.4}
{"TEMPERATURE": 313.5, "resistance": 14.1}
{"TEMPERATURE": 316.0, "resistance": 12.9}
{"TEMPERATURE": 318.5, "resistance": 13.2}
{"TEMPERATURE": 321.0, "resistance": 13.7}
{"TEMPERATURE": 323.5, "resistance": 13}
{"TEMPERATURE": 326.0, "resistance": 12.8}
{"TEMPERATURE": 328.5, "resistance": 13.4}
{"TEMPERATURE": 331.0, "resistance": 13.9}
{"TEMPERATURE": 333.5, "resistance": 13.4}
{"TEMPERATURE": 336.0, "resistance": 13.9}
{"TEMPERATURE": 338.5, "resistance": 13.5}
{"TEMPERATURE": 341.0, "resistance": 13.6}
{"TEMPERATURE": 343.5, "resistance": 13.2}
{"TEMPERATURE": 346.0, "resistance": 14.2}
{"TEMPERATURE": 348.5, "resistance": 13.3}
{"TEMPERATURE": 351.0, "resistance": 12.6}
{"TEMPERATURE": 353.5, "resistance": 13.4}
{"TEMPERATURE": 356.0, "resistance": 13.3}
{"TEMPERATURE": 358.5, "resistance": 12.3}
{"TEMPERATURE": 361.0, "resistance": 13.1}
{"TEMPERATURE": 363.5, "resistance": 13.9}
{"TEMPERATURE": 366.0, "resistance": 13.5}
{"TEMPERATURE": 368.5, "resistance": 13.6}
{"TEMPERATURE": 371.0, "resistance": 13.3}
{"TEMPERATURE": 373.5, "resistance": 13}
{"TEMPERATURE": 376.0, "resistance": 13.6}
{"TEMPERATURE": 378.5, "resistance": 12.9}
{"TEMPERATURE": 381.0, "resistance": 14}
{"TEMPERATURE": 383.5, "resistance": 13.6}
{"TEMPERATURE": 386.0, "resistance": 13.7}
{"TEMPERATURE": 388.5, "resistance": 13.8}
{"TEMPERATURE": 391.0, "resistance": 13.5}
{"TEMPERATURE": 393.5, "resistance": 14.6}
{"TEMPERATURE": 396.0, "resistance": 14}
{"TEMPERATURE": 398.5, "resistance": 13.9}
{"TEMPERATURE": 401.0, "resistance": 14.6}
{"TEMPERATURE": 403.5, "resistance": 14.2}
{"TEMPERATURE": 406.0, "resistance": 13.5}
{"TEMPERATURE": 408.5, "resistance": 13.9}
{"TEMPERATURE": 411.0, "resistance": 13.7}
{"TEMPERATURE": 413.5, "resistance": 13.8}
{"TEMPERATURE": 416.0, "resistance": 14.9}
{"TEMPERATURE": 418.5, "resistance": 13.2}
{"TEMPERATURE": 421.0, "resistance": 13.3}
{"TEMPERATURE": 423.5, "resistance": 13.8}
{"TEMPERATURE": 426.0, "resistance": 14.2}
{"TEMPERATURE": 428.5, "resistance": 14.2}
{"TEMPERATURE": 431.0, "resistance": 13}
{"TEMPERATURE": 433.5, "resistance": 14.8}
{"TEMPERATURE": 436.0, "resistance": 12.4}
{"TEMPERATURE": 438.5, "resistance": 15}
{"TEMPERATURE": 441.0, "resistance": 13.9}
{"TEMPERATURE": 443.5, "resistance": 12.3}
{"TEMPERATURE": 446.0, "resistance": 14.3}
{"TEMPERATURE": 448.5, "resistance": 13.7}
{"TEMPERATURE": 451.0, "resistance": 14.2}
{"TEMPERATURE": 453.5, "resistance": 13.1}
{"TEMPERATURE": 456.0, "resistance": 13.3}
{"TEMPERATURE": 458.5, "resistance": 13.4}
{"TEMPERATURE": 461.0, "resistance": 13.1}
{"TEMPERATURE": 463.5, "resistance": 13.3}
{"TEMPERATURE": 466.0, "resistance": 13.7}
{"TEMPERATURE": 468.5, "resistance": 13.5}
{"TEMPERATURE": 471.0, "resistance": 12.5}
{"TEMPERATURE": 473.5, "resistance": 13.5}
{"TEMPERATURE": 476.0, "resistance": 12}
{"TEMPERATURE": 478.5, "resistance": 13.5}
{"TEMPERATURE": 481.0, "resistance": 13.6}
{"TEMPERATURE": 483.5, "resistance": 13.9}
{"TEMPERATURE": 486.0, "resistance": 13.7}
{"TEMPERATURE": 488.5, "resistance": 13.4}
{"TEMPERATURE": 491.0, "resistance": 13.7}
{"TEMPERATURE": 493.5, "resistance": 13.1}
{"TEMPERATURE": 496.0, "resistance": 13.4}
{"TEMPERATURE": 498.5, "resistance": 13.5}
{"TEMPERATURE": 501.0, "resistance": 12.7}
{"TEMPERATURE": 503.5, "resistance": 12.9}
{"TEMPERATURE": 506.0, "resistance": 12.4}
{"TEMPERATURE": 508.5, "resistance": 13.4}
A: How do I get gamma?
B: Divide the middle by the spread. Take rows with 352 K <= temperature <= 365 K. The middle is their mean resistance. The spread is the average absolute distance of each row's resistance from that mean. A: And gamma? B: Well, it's 33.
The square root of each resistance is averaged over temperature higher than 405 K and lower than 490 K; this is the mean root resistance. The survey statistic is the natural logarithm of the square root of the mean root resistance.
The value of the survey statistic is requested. 0.6519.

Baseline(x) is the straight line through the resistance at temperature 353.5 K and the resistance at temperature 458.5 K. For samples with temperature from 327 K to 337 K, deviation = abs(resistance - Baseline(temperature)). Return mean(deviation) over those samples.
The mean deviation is 0.25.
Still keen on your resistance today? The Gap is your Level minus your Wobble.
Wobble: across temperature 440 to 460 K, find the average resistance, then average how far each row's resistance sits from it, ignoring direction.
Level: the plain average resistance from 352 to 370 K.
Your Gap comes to 12.8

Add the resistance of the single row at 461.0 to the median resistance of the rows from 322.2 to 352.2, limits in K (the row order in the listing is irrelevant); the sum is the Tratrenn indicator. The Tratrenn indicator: 26.50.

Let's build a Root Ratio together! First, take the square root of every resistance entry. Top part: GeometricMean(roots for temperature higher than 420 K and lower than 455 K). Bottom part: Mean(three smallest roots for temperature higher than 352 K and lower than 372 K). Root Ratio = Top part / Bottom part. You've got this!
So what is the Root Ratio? 1.03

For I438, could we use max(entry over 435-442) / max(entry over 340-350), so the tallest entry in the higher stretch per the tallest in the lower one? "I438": 1.06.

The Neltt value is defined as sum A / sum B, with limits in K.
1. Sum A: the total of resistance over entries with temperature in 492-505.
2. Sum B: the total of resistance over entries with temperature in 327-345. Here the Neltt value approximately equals 0.69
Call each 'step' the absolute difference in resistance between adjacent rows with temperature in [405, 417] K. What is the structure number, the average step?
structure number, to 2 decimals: 0.45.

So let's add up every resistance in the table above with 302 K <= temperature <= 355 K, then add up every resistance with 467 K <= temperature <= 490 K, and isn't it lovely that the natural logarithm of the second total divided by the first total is -0.9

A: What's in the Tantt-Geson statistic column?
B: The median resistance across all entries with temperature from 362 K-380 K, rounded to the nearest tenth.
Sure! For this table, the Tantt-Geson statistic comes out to 13.5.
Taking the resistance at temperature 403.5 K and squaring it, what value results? 202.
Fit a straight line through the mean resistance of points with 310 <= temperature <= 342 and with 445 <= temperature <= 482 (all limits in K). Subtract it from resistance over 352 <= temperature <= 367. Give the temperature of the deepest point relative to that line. 358.5 K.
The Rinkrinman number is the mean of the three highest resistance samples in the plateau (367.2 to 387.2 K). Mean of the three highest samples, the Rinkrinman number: 13.8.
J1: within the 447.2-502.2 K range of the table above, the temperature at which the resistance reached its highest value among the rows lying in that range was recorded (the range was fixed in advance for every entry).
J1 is 451.0 K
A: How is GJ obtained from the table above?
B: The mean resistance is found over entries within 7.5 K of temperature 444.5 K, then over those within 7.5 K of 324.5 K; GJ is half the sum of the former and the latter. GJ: 13.6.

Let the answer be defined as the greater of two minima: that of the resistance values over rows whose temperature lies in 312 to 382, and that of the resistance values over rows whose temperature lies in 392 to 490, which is 12.3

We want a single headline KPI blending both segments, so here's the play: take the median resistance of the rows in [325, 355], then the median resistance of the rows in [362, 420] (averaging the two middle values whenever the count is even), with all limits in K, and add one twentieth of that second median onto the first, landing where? 14.1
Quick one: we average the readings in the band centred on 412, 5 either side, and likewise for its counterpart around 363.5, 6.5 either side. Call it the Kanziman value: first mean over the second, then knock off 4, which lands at -2.94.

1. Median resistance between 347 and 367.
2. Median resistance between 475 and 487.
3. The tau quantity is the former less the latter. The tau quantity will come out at -0.3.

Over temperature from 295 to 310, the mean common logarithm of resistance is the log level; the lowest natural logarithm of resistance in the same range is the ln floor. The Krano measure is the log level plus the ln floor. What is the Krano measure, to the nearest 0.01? 3.72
